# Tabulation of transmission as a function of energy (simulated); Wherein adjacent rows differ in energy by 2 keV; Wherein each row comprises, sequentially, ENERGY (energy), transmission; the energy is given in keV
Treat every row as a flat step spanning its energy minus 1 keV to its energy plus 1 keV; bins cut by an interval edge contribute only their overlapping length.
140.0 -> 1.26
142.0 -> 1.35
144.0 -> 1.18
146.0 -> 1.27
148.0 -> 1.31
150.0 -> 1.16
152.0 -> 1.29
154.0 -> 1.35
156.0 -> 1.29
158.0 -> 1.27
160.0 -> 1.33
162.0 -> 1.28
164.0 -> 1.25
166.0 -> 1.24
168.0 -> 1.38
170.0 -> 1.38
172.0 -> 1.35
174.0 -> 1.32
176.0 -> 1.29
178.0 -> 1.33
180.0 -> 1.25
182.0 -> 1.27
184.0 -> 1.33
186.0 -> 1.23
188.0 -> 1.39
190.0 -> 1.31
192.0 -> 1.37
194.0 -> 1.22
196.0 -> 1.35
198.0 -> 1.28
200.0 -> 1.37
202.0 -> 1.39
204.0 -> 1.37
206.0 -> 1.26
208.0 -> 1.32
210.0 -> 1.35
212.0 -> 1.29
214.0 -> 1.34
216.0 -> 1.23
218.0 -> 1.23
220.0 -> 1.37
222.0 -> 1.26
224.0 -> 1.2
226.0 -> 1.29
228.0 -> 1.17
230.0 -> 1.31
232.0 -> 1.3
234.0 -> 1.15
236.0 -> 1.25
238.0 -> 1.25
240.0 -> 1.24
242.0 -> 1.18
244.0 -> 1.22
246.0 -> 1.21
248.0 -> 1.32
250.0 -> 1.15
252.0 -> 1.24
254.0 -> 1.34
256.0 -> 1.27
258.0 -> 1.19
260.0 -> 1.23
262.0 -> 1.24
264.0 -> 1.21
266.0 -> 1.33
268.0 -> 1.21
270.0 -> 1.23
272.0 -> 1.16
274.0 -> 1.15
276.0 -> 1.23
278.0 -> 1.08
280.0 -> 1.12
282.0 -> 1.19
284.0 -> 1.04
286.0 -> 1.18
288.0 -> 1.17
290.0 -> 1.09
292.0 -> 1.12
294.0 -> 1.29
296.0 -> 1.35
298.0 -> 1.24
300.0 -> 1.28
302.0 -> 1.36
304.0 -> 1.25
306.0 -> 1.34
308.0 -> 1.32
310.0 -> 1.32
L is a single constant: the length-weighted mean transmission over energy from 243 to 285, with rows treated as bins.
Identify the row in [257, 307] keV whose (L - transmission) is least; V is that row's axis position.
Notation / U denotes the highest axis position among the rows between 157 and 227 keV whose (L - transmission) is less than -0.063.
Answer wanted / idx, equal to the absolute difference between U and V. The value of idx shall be 76 keV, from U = 226.0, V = 302.0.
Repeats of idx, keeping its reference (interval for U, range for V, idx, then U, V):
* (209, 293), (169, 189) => 78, 266.0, 188.0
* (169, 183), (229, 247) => 52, 178.0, 230.0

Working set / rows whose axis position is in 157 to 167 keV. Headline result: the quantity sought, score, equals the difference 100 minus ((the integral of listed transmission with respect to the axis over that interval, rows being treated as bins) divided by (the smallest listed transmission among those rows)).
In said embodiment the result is 89.7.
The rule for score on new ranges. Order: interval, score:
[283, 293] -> 89.2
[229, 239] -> 89.1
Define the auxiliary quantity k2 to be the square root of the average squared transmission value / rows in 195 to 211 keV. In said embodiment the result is 1.34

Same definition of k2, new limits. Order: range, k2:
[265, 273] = 1.23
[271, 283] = 1.16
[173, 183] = 1.29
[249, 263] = 1.24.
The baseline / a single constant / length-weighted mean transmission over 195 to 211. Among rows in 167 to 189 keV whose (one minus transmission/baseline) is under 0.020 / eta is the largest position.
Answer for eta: 188.0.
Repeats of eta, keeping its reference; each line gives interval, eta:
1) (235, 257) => 254.0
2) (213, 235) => 230.0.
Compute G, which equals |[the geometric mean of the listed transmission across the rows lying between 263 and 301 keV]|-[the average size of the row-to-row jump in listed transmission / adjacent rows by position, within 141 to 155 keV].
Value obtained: 1.08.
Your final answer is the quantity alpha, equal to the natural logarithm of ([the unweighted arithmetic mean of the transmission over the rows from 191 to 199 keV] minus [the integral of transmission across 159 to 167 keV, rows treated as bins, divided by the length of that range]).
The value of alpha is -3.5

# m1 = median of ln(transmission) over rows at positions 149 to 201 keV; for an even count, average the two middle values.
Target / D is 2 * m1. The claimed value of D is 0.52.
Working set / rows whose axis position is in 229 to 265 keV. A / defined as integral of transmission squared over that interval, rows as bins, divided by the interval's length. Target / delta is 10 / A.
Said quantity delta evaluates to 6.5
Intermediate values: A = 1.54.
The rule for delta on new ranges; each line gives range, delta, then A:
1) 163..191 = 5.8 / 1.72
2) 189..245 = 6.1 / 1.65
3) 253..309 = 6.7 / 1.50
